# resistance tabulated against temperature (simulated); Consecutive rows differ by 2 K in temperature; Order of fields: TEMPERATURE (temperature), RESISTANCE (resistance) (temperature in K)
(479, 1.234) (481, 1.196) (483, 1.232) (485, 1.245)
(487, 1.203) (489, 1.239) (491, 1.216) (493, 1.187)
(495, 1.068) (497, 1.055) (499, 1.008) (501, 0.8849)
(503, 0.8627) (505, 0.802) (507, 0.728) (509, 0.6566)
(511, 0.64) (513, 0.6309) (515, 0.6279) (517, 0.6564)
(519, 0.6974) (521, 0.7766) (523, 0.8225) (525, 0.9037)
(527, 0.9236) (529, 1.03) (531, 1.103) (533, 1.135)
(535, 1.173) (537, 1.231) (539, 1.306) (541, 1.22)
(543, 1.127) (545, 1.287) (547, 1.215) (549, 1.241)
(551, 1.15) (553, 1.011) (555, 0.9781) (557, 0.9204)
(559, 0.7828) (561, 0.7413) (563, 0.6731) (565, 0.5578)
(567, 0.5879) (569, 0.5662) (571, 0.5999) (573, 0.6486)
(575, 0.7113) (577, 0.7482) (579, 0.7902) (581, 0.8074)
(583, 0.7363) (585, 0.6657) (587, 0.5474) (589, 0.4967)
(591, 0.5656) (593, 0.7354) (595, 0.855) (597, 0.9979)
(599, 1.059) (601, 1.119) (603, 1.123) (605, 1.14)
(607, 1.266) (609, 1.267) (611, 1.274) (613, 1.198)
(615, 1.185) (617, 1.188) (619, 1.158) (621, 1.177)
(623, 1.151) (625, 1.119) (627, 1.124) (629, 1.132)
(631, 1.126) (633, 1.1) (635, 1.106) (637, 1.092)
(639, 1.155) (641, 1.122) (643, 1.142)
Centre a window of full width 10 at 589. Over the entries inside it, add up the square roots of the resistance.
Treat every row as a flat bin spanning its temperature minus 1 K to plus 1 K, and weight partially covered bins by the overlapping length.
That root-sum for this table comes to 3.9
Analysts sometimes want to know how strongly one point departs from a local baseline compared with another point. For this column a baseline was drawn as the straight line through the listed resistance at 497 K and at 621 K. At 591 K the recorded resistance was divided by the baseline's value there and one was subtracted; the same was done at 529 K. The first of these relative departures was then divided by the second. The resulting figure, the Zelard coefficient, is 10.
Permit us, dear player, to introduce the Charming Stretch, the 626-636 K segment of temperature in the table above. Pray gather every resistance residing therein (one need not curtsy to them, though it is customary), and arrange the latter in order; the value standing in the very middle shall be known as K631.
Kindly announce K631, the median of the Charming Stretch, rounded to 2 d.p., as 1.12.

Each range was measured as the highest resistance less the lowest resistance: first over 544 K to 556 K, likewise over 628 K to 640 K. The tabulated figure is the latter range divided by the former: 0.20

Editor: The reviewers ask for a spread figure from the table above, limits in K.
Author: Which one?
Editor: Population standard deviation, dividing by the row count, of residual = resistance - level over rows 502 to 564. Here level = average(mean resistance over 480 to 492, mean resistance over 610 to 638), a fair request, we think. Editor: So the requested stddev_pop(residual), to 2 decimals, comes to 0.22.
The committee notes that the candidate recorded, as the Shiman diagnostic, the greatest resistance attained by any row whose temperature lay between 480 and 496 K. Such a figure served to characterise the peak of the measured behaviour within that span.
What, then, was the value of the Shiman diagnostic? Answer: 1.245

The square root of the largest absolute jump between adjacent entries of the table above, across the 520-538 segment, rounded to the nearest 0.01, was 0.33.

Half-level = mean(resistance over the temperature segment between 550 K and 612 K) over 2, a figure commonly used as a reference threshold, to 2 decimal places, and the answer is 0.42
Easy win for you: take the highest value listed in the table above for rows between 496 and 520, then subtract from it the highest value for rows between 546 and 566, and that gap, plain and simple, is -0.19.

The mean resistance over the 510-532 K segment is 0.80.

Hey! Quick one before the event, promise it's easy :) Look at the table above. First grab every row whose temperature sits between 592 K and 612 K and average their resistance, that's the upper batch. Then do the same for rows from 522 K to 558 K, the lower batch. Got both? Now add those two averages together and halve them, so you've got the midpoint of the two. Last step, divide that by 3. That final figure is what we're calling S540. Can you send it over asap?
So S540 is 0.36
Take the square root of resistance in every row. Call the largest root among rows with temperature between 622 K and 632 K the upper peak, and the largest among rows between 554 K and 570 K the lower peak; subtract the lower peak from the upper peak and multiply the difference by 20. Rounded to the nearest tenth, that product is 1.7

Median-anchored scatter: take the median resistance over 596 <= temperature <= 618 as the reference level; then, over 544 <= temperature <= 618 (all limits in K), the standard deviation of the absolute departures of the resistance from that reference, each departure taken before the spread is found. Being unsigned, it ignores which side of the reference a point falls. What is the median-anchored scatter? 0.23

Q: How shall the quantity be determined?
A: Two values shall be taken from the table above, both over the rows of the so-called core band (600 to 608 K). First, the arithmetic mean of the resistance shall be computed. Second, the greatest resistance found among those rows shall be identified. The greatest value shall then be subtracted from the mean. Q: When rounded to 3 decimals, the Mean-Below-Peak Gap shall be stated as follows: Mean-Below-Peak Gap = -0.104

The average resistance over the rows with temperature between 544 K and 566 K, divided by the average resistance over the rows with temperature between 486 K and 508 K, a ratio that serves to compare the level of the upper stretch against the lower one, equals 0.94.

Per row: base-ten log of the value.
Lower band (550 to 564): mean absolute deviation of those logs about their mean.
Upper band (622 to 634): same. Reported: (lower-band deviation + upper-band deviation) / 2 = 0.037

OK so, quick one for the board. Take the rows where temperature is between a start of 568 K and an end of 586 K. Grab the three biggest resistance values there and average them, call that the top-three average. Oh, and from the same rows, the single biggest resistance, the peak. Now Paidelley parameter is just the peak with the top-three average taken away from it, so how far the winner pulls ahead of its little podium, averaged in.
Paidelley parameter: 0.03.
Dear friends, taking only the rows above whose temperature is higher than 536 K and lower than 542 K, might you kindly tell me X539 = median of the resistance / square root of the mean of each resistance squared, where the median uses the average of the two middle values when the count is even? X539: 0.98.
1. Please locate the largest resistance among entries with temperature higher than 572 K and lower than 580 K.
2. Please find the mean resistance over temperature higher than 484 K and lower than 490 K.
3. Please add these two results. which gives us 2.02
